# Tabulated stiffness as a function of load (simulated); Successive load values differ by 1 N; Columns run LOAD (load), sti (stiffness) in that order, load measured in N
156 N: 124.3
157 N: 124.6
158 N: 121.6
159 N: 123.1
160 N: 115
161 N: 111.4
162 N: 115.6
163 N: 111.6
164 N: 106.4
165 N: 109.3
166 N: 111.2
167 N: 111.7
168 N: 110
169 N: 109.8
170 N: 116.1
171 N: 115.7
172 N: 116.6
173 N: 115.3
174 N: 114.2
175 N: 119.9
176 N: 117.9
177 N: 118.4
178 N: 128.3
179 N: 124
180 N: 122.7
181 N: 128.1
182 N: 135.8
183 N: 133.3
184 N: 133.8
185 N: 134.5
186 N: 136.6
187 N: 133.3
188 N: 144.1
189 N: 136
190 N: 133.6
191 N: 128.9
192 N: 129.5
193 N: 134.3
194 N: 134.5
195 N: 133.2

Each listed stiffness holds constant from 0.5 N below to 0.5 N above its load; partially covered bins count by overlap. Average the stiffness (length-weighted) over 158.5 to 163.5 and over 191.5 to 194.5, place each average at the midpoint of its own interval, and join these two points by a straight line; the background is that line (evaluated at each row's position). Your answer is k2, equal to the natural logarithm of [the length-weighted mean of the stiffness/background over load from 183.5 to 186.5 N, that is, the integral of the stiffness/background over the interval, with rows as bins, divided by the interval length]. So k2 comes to 0.05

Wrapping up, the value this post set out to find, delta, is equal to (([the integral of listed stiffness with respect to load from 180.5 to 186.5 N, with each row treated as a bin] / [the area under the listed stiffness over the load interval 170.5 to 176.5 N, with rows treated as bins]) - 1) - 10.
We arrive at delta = -9.9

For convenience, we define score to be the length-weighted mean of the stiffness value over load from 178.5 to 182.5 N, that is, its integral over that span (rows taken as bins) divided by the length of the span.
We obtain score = 128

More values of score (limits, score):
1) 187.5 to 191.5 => 136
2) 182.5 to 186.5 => 135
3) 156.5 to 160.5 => 121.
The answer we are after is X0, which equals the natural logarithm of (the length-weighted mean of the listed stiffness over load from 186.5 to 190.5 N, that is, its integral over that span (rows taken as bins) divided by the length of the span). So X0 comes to 4.92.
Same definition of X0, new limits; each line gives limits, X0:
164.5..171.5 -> 4.72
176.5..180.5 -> 4.82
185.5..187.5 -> 4.90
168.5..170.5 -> 4.73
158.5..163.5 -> 4.75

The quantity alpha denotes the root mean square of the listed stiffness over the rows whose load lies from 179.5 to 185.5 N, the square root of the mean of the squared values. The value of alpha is 131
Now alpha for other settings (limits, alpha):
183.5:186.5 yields 135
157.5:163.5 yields 116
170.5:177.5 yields 117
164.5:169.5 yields 110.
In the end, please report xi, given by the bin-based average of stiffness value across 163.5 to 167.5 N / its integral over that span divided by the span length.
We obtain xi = 110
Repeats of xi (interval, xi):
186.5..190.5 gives 137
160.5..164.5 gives 111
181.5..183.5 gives 135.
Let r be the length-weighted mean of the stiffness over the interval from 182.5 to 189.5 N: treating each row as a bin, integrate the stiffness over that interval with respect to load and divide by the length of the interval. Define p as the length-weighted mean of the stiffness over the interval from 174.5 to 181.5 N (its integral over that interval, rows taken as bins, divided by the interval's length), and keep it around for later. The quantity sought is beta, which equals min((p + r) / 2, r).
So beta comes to 129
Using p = 123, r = 136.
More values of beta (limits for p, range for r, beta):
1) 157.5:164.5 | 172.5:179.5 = 117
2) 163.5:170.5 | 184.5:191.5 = 123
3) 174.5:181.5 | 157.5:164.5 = 115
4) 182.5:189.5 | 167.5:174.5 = 114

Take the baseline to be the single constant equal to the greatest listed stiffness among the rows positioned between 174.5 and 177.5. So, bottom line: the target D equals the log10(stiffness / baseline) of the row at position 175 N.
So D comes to 0.000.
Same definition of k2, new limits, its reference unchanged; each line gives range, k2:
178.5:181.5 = -0.01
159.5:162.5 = -0.01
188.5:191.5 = 0.01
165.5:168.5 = -0.07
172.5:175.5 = -0.05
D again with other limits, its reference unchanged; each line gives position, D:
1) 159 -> 0.011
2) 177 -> -0.005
